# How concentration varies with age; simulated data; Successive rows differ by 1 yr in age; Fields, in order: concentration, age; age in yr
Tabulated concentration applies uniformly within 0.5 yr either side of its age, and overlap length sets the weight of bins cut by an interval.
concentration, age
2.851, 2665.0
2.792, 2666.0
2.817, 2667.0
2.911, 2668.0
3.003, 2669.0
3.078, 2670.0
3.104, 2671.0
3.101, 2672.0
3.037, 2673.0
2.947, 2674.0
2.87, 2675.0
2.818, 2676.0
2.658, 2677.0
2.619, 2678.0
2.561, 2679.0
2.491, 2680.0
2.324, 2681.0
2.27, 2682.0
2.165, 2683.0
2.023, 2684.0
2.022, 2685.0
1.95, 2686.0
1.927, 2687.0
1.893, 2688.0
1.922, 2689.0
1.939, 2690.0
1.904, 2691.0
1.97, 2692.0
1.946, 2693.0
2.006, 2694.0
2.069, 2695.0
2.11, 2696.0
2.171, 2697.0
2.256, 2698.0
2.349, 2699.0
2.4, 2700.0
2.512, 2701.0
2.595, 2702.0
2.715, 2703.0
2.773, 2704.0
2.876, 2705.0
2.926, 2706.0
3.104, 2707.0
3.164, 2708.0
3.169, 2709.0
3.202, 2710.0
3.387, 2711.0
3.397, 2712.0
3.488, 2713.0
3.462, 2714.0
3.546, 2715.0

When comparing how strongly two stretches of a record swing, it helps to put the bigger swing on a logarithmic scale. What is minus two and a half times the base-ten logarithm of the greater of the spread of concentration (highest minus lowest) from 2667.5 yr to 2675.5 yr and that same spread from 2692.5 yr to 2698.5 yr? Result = 1.3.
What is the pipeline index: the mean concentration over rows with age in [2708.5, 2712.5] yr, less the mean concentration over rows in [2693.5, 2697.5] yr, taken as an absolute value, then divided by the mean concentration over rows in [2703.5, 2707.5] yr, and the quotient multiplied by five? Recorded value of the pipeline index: 2.1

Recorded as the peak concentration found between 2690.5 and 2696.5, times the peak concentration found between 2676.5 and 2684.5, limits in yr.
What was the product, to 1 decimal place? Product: 5.6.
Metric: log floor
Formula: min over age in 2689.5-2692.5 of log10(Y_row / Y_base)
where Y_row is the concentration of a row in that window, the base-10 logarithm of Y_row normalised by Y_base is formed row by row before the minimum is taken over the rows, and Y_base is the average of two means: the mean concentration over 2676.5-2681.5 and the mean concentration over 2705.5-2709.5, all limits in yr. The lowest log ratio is -0.169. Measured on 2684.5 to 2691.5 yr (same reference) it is -0.172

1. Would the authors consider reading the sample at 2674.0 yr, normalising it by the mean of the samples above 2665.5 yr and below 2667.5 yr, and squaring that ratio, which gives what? 1.1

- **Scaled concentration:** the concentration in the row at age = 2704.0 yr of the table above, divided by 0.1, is 27.7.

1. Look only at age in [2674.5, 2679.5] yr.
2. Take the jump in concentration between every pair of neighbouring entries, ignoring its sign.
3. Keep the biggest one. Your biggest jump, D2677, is 0.16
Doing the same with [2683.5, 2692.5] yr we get 0.07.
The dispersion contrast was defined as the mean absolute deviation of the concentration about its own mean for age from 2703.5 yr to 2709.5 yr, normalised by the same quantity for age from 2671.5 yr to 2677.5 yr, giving 1.17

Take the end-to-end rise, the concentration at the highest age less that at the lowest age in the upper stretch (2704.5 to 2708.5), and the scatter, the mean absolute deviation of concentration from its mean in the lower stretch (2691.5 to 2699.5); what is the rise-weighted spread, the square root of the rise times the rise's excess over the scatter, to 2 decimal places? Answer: 0.23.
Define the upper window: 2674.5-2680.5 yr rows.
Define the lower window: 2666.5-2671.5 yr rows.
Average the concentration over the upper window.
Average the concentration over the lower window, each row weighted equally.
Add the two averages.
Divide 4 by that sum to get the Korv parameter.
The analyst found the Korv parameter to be 0.71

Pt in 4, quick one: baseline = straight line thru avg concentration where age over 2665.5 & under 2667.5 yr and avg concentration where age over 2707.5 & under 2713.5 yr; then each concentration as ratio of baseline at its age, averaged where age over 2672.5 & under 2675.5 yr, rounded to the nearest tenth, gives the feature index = 1.0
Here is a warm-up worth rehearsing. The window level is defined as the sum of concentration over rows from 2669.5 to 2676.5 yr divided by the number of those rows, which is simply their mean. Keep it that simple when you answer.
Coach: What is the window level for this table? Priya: 3.0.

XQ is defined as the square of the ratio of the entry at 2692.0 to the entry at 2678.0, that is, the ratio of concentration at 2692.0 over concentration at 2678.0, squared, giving 0.57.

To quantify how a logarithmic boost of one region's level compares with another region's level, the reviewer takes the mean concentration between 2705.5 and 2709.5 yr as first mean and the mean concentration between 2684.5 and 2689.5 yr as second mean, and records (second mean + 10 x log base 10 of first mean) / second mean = 3.5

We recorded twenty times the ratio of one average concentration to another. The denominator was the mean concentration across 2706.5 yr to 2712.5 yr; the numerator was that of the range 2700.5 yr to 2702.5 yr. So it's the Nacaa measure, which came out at 16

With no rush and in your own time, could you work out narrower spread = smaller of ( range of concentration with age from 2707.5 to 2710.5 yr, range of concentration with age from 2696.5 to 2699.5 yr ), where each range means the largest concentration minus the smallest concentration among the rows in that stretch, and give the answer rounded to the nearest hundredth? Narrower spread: 0.04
